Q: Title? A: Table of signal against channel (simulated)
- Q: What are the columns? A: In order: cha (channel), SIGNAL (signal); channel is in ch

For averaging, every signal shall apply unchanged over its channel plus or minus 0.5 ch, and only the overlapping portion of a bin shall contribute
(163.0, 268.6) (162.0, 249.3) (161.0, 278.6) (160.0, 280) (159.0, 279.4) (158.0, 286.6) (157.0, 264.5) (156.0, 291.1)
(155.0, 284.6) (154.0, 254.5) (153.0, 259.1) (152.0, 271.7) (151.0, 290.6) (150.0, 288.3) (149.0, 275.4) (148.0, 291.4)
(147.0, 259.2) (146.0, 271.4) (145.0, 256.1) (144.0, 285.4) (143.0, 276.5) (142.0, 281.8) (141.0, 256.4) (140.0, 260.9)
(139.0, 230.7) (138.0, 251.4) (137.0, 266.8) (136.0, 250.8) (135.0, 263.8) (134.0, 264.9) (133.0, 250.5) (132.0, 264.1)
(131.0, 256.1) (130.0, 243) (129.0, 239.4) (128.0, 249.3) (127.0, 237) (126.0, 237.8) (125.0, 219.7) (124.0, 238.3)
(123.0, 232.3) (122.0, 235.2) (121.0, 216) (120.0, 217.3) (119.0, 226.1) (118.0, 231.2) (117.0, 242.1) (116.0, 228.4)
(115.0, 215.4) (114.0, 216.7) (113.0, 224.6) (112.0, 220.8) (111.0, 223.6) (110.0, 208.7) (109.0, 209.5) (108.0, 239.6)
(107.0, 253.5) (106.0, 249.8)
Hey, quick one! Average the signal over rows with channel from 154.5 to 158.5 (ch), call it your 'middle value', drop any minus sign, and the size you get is 282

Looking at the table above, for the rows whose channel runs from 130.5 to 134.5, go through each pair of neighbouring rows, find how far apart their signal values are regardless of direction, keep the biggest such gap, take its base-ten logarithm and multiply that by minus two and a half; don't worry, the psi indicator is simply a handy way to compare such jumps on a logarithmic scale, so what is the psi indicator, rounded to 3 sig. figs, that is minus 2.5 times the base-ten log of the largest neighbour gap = -2.90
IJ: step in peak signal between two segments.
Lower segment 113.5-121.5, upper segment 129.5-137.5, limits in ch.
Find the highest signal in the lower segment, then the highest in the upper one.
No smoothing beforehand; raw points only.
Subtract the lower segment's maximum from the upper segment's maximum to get 25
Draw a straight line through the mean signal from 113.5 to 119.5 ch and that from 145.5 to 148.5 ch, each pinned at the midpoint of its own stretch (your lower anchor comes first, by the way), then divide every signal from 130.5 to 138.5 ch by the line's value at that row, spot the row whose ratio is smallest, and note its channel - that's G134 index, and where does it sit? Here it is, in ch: 138.0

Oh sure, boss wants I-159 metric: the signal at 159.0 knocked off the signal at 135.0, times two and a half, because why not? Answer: -39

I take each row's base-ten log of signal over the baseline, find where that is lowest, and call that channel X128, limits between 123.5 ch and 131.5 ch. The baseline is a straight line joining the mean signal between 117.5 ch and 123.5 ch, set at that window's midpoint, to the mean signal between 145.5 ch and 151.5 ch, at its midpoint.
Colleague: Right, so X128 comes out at 125.0 ch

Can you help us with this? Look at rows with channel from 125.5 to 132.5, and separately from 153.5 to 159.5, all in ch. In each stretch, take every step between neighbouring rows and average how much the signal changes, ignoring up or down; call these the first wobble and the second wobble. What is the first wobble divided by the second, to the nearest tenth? 0.4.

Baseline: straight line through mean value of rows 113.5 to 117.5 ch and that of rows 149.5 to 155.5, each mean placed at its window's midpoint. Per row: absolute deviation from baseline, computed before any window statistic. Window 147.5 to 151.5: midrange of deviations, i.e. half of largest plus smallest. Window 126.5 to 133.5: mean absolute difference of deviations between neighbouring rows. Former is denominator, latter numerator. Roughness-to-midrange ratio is 0.45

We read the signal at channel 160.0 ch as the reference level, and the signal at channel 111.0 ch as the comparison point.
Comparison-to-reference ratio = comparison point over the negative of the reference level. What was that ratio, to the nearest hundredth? -0.80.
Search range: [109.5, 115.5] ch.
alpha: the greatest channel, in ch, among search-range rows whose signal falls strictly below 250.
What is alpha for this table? 115.0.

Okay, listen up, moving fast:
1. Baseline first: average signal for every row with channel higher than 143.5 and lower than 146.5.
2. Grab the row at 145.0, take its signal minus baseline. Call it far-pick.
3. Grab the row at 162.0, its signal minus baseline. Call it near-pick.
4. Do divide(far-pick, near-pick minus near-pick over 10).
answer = 0.8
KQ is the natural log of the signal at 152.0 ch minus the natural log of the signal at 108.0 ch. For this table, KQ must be 0.13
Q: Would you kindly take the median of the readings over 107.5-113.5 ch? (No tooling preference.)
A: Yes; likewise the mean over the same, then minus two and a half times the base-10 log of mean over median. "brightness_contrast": 0.0052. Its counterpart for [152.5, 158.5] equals 0.0046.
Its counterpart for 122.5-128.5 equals 0.0076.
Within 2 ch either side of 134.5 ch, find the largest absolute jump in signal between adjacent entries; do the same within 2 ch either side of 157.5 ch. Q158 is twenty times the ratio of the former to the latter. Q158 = 11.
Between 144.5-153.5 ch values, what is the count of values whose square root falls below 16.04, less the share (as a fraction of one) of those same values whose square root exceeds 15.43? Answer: 0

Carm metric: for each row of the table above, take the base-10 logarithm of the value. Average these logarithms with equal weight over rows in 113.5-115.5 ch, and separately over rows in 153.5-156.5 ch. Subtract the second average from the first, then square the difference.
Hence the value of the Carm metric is 0.011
